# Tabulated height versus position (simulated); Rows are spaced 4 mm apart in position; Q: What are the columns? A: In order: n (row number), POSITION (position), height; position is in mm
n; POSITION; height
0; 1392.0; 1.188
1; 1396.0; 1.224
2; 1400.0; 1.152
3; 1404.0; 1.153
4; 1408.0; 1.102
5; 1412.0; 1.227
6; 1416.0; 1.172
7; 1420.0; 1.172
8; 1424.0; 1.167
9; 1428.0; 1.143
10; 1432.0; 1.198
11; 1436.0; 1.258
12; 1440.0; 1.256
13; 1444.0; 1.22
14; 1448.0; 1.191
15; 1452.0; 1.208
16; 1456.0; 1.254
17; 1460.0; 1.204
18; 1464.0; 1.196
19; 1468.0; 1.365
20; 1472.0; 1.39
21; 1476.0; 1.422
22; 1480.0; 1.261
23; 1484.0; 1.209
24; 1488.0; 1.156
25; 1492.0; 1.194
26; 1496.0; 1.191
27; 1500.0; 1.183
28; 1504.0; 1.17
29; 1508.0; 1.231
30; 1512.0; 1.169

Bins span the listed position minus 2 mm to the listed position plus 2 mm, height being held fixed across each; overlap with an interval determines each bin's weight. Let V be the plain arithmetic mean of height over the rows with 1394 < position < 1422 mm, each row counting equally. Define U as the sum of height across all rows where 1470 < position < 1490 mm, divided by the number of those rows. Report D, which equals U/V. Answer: 1.10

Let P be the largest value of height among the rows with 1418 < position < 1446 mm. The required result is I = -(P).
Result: -1.26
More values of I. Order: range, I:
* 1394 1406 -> -1.22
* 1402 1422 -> -1.23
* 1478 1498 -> -1.26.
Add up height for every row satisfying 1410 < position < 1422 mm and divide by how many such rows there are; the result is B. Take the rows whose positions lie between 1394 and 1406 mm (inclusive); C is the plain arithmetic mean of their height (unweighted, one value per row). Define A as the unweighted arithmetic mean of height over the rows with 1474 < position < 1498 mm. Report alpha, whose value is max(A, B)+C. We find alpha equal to 2.42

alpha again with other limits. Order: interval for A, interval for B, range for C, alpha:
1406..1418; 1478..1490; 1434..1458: 2.44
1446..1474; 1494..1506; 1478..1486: 2.49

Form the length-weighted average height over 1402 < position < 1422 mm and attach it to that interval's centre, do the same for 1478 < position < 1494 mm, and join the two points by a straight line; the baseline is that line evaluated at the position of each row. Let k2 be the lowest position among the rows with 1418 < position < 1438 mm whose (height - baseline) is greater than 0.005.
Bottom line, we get 1432.0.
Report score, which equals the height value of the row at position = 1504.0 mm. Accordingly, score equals 1.17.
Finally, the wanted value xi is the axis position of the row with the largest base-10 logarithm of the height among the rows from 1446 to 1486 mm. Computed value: 1476.0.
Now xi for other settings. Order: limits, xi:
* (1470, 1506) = 1476.0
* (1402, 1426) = 1412.0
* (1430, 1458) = 1436.0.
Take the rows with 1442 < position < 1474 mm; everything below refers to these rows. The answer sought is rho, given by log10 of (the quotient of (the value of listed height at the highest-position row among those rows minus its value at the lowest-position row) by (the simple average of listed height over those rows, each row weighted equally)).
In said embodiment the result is -0.9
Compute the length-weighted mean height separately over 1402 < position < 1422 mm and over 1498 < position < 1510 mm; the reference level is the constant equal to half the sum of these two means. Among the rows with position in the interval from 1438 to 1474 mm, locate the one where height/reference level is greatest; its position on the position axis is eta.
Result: 1472.0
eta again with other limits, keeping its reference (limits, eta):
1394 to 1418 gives 1412.0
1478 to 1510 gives 1480.0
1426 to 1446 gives 1436.0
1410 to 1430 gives 1412.0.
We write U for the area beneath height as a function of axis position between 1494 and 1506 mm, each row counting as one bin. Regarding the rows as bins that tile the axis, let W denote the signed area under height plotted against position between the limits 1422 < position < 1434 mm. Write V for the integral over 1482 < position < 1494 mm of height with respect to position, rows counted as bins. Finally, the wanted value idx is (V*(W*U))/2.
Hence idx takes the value 1416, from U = 14.2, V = 14.2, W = 14.0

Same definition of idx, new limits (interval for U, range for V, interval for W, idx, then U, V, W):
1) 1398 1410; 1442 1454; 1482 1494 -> 1404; 13.6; 14.5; 14.2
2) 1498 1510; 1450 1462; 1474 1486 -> 1636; 14.3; 14.7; 15.6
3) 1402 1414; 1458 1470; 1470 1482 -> 1709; 13.9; 15.1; 16.3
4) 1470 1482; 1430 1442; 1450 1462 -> 1774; 16.3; 14.8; 14.7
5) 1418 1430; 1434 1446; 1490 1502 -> 1484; 13.9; 14.9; 14.3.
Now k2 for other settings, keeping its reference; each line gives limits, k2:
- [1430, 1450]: 1432.0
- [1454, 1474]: 1456.0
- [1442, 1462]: 1444.0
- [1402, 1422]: 1412.0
